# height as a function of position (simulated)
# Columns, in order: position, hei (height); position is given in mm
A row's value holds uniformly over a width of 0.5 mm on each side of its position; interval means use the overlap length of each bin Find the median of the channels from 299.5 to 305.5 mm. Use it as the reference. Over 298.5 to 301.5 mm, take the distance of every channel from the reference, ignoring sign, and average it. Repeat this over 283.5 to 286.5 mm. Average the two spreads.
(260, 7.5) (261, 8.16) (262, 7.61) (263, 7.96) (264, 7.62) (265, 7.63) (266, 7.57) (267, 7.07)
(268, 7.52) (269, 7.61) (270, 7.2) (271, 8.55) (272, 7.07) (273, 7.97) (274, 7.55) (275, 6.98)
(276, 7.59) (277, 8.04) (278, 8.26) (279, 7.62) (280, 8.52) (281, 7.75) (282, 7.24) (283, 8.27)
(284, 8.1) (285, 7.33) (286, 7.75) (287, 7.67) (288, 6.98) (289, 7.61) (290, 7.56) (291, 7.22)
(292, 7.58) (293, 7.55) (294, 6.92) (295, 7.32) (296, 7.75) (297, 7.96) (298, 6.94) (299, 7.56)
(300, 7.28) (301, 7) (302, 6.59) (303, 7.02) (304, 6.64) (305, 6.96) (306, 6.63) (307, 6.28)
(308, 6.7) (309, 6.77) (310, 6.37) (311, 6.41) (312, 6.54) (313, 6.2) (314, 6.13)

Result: 0.52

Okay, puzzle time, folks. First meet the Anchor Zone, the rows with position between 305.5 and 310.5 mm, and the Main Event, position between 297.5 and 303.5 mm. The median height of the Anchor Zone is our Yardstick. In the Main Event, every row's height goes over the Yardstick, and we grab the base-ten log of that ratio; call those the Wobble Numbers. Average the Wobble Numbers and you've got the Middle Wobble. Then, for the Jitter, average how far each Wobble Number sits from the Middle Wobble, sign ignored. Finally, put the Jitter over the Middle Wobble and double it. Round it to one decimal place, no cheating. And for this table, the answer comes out 1.1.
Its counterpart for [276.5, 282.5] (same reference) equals 0.5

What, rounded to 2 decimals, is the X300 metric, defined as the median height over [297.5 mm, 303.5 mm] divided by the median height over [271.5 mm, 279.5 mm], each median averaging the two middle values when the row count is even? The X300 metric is 0.92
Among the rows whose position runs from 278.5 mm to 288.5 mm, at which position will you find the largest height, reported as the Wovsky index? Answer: 280 mm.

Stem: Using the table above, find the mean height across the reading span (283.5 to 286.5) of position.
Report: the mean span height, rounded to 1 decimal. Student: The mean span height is 7.7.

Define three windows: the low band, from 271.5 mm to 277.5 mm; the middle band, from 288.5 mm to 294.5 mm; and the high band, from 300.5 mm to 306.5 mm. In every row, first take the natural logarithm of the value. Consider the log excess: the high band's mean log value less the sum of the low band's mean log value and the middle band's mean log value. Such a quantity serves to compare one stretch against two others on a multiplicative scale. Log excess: -2.10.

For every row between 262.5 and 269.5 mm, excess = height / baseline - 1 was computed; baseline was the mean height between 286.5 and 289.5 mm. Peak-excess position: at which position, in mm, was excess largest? 263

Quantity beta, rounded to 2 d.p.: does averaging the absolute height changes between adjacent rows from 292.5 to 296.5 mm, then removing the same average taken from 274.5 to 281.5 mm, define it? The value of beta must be -0.11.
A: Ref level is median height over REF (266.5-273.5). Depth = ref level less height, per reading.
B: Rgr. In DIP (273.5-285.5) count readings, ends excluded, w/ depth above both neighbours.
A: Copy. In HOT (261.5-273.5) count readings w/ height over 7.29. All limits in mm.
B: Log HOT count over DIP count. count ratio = 3.0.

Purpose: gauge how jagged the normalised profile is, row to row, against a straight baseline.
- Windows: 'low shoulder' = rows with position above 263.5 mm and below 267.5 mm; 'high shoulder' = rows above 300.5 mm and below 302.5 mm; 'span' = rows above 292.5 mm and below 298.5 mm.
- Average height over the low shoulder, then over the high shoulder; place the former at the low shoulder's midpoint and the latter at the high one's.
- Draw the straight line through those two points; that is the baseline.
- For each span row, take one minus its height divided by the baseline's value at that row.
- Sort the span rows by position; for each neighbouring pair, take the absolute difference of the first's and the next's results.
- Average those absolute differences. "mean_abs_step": 0.079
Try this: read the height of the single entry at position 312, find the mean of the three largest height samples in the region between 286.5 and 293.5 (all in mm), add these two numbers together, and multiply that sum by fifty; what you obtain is 708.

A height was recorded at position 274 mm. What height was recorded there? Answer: 7.55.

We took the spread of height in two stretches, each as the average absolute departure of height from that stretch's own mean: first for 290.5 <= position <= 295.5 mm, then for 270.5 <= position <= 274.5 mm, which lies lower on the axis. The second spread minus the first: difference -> 0.3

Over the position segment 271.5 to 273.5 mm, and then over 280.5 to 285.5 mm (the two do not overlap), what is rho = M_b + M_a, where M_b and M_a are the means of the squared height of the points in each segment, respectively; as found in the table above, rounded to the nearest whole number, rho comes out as 117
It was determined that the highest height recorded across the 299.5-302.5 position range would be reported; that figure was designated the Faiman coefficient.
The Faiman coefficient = 7.28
